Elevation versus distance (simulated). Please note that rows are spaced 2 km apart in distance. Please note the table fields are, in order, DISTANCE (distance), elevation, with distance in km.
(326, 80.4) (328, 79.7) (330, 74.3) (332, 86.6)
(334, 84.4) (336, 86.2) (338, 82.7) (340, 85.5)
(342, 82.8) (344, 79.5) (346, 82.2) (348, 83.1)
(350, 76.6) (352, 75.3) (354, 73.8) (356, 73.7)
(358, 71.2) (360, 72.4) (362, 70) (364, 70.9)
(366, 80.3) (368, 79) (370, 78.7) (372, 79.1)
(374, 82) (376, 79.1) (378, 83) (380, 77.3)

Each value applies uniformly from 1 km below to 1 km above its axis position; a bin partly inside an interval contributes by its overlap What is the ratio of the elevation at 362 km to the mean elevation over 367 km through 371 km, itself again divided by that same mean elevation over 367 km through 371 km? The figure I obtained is 0.0113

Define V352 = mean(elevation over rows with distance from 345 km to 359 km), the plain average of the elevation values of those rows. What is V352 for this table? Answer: 77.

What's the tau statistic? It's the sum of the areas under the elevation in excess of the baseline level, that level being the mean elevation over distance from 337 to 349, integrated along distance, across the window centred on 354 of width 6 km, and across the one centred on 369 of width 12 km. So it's -102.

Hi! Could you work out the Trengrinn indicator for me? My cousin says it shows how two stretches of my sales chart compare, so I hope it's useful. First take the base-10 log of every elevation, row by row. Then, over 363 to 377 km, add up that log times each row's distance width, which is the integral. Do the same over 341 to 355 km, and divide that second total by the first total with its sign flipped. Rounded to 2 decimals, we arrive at -1.00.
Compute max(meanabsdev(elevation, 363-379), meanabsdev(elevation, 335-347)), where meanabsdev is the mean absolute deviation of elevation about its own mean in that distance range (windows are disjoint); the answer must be 2.1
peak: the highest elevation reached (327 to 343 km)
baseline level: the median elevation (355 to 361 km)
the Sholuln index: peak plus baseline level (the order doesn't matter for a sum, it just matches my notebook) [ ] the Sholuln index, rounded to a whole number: 159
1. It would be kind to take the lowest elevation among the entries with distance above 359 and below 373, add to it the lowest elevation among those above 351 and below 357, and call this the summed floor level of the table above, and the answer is 144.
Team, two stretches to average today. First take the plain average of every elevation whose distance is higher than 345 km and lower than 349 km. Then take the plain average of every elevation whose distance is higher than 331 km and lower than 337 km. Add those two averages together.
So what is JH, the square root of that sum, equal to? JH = 12.98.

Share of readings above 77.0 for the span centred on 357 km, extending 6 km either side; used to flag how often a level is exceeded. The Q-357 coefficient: 0.0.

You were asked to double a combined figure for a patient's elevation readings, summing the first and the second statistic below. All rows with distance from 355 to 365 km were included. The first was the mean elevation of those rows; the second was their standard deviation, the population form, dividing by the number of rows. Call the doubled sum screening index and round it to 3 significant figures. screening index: 146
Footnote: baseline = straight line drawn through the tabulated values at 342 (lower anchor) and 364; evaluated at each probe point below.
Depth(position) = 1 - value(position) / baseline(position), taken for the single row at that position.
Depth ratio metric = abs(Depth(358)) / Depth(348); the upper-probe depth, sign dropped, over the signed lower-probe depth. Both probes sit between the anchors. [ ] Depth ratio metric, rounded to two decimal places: -0.89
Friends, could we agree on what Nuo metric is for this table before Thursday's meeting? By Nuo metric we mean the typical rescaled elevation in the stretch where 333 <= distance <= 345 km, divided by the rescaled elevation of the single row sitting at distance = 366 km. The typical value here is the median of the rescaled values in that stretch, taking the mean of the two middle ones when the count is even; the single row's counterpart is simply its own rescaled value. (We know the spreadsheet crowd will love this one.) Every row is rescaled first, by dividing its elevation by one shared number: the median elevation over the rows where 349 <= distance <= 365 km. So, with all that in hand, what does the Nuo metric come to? 1.04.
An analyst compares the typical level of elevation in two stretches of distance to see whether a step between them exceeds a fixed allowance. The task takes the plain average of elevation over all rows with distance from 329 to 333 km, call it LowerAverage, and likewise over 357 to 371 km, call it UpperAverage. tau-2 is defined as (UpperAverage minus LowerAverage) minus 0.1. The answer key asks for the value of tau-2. -5.9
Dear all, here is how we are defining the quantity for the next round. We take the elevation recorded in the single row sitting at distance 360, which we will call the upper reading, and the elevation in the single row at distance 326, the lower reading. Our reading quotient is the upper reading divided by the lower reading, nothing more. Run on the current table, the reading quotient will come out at 0.90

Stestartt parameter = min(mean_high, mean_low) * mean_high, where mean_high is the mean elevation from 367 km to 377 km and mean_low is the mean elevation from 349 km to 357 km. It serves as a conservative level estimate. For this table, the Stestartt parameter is 5957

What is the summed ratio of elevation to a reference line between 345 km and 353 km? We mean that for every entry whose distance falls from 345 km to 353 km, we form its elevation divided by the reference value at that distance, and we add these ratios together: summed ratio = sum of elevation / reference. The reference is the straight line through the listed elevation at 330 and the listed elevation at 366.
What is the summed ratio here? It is 4.1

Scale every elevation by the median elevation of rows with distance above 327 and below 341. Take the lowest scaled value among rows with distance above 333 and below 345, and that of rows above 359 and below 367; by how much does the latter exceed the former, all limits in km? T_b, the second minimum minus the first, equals -0.11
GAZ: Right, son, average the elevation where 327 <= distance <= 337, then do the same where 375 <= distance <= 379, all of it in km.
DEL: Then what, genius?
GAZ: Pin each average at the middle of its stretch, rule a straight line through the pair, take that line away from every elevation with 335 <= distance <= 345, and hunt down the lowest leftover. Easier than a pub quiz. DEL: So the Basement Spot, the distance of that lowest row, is 344 km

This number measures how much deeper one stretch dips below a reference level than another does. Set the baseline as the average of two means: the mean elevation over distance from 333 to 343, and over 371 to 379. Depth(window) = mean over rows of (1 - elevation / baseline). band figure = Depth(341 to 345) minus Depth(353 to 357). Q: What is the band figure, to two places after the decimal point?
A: -0.09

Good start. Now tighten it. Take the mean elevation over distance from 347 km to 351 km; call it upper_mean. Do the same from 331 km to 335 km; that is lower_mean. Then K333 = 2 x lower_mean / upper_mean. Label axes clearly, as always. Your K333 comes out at 2.14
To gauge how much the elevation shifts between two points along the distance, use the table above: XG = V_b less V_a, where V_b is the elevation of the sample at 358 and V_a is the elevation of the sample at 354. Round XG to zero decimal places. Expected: -3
